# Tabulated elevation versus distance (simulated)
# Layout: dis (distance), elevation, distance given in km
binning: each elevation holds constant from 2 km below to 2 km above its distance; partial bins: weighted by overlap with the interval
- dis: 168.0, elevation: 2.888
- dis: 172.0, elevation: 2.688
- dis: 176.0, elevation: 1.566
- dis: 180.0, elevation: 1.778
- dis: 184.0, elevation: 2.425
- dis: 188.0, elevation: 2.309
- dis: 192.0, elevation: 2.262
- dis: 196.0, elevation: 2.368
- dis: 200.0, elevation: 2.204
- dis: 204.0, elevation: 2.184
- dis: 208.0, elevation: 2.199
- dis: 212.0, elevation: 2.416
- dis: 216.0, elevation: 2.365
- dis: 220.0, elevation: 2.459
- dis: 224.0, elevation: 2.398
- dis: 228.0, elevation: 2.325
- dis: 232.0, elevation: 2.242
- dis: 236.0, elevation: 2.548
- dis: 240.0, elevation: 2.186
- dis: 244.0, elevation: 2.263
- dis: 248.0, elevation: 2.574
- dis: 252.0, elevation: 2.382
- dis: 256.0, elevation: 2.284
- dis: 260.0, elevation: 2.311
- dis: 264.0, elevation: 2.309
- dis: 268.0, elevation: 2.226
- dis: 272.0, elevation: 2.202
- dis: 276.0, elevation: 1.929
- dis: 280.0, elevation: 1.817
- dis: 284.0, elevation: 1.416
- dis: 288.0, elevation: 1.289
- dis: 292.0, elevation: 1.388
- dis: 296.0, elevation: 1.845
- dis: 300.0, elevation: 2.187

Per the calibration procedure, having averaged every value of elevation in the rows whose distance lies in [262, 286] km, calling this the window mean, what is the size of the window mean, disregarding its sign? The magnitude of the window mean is 1.98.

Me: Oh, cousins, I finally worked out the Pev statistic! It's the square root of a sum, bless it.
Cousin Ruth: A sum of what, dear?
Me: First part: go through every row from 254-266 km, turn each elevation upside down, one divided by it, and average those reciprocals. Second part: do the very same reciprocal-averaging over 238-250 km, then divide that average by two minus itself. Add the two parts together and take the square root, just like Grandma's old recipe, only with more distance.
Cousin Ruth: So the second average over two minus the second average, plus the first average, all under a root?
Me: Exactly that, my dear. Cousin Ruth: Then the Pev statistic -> 0.84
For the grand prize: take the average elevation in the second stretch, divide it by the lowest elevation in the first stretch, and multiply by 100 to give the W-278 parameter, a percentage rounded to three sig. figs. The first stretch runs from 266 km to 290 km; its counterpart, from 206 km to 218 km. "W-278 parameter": 181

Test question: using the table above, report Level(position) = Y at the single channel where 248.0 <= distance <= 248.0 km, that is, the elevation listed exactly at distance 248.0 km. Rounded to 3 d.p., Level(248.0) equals 2.574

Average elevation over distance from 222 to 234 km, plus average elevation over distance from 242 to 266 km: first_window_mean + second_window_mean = 4.68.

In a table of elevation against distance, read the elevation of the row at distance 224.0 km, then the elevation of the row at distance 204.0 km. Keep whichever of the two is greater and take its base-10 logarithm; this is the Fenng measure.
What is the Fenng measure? 0.380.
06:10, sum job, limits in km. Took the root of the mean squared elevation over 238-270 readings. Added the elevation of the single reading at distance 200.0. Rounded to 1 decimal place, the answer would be 4.5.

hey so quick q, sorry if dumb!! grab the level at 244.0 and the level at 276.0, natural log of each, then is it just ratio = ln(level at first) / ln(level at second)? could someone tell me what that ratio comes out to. 1.24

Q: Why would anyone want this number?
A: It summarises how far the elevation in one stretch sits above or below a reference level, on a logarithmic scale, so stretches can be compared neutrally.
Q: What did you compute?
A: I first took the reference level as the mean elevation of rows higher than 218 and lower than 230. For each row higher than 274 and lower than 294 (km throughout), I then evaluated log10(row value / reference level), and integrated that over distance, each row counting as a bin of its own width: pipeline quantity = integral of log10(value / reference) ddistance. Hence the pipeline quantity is -3.8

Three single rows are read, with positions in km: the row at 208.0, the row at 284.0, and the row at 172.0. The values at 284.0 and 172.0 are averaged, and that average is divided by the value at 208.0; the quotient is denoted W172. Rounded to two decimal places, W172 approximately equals 0.93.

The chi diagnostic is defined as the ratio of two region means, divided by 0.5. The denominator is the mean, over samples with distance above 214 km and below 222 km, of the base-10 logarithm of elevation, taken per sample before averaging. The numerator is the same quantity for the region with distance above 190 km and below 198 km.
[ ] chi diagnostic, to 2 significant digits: 1.9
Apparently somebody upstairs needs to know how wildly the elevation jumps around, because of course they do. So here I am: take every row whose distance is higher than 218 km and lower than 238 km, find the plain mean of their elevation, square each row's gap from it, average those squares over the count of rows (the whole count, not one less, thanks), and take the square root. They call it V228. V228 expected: 0.11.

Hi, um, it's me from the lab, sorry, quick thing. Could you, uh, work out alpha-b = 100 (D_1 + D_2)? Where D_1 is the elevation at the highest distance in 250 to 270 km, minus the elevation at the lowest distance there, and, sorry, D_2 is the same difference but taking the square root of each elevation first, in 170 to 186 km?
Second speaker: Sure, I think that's -24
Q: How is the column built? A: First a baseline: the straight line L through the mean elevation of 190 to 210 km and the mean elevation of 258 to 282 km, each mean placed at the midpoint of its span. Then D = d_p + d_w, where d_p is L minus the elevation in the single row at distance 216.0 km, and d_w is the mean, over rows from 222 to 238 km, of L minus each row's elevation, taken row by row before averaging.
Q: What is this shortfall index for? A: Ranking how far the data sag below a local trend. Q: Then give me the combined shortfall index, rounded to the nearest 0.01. -0.33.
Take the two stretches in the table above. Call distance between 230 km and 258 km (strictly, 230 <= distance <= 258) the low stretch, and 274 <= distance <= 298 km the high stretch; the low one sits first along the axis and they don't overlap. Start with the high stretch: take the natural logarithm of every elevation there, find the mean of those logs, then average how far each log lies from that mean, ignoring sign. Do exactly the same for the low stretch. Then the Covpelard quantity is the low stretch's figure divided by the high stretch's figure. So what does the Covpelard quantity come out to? 0.34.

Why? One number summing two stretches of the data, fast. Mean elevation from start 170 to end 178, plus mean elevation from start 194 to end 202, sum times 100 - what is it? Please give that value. 441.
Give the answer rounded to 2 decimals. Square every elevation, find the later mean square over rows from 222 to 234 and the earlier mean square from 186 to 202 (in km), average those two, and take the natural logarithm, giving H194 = 1.67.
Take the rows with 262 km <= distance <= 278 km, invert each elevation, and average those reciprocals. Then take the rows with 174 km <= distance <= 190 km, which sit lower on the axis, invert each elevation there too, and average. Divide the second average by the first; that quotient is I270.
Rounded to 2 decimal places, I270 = 1.10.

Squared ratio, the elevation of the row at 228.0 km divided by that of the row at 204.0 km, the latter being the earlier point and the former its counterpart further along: 1.13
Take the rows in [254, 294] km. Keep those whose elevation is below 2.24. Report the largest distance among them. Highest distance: 292.0 km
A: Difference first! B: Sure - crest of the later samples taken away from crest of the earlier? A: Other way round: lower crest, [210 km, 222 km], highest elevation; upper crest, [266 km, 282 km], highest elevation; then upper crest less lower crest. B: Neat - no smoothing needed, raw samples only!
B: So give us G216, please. -0.2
